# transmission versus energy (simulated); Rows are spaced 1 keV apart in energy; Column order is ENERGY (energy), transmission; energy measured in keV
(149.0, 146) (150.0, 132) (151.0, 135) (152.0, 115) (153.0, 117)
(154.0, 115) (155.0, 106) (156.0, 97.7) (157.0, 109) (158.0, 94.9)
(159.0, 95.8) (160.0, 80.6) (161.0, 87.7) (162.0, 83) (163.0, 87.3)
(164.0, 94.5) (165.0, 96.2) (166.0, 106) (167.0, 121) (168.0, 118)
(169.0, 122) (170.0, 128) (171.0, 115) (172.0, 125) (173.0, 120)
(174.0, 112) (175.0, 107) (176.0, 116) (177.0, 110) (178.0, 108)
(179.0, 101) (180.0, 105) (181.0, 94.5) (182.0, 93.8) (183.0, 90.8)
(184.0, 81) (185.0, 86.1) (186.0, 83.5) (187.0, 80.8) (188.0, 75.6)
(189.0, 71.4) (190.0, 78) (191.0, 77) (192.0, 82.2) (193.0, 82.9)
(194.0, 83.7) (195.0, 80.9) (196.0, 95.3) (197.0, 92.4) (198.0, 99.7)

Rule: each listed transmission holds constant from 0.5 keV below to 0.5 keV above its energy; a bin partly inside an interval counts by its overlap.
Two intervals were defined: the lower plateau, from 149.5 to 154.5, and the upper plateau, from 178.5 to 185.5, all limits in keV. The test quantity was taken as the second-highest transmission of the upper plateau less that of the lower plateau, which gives -31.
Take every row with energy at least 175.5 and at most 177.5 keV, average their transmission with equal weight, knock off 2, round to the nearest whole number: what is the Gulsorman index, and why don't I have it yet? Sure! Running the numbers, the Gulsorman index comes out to 111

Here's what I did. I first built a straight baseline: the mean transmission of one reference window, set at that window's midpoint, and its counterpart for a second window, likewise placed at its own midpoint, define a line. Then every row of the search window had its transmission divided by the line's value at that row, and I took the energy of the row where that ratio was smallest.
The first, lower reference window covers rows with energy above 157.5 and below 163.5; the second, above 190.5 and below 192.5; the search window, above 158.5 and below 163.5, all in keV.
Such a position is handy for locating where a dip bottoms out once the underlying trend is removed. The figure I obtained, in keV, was 160.0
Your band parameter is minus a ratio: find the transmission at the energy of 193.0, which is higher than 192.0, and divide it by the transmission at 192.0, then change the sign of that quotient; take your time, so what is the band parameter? -1.01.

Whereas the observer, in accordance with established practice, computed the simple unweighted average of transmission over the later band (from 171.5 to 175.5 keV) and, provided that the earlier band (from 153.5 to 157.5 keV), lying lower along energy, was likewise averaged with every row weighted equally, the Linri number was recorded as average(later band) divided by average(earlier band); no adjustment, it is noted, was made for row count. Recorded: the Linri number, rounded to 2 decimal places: 1.08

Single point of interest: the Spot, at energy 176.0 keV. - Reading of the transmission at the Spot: 116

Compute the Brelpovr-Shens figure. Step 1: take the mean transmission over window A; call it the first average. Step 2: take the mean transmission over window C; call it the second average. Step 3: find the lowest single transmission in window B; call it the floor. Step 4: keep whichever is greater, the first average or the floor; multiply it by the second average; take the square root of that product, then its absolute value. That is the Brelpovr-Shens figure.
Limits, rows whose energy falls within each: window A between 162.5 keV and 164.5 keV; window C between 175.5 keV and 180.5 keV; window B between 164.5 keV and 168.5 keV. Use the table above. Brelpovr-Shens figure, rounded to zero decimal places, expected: 102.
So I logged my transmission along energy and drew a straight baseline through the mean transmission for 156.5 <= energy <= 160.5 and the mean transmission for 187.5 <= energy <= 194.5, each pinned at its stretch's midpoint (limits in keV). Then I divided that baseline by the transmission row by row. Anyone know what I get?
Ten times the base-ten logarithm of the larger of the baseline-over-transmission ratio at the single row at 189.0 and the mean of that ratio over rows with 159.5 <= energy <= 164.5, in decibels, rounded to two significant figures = 0.48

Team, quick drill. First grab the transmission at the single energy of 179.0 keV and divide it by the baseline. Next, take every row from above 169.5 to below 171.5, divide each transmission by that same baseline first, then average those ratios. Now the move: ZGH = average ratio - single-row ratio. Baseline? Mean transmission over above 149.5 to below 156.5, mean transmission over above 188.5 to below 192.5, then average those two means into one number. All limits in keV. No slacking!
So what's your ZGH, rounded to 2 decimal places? 0.21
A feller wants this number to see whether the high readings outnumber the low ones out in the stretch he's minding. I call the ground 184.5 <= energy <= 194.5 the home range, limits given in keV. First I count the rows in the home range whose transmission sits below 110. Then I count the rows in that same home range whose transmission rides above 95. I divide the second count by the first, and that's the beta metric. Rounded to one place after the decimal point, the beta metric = 0.0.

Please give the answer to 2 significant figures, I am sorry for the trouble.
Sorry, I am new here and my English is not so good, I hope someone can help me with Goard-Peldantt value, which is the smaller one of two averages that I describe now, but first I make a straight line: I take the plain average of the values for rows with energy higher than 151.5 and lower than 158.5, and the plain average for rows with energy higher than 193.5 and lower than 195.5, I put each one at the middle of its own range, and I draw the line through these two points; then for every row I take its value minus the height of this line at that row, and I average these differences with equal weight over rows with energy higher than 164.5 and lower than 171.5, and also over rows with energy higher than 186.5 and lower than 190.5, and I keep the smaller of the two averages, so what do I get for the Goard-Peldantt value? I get -9.7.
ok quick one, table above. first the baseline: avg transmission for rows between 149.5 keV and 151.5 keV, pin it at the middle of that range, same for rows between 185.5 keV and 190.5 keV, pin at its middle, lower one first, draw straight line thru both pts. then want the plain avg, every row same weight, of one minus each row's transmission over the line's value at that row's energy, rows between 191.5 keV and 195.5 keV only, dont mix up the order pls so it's -0.183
